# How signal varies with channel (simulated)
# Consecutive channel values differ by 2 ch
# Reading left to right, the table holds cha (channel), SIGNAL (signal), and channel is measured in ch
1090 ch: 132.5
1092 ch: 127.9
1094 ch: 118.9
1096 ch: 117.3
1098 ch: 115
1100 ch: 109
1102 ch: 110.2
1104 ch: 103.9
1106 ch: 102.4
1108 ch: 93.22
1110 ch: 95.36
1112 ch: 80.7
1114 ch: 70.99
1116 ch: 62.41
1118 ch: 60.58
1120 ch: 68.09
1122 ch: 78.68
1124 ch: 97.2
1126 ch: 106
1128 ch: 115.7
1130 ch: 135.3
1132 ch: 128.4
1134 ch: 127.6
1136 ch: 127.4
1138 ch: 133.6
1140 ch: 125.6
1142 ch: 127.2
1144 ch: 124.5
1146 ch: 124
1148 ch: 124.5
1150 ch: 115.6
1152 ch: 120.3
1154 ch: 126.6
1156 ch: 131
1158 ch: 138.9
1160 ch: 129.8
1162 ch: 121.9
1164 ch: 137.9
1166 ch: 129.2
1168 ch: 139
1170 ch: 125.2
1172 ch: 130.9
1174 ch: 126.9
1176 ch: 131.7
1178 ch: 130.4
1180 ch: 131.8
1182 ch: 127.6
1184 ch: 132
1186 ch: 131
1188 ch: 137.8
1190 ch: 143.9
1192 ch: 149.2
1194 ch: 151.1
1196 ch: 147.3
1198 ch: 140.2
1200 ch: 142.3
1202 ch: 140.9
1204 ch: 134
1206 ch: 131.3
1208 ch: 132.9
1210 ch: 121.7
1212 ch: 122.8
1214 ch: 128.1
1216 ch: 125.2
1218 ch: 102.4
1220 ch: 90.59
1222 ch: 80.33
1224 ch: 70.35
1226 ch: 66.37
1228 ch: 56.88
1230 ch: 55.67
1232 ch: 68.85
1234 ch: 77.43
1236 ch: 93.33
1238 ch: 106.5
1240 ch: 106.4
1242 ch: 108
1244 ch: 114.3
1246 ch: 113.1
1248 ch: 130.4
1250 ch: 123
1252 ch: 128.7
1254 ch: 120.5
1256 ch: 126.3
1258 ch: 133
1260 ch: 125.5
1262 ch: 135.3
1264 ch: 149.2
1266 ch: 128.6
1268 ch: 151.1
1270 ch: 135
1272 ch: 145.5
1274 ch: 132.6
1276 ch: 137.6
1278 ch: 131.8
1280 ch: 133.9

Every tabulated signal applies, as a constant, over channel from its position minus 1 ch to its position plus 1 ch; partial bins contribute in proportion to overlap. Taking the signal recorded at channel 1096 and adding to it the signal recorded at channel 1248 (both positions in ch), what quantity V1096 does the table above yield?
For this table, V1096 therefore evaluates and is 248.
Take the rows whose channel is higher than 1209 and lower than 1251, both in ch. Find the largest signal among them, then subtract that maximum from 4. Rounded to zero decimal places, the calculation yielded -126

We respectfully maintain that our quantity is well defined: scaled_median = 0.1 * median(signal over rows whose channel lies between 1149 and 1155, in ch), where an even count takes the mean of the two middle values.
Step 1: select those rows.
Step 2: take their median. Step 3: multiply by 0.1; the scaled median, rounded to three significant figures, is 12.0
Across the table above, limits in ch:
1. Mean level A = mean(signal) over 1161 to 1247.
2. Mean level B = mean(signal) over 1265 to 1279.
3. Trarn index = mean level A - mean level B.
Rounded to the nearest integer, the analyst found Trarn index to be -20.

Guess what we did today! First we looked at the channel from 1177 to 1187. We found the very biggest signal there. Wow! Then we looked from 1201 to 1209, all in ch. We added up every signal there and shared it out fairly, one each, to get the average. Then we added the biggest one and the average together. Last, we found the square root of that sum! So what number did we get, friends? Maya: 16.33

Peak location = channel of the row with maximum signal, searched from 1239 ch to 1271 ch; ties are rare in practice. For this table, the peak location 1268 ch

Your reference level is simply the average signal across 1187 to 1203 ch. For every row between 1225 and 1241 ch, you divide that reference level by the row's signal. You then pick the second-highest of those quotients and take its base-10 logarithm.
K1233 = 0.40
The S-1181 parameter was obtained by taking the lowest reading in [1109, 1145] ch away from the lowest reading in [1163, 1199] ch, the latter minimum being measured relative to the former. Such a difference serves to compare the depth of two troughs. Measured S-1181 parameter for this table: 65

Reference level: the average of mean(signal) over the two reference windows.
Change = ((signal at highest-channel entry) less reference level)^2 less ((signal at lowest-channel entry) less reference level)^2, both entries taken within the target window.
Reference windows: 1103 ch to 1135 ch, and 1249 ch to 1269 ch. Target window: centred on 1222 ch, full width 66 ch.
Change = -863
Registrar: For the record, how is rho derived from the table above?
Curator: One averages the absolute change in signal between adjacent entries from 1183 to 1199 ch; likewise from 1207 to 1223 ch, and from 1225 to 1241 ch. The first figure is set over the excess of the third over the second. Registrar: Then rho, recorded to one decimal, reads -8.6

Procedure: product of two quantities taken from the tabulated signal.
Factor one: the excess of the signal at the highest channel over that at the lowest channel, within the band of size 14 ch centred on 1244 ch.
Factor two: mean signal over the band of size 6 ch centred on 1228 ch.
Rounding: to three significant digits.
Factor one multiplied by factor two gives 984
